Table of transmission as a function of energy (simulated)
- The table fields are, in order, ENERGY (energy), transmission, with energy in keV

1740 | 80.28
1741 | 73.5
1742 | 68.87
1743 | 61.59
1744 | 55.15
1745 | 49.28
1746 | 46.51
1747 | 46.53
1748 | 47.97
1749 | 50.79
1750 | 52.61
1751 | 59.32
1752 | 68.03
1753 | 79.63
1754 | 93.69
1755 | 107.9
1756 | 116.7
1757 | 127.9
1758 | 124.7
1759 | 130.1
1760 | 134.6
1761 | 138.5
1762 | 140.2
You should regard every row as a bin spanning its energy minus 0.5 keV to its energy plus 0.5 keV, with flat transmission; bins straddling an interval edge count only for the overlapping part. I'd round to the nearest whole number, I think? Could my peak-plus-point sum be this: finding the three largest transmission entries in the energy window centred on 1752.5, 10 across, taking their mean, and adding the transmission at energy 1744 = 173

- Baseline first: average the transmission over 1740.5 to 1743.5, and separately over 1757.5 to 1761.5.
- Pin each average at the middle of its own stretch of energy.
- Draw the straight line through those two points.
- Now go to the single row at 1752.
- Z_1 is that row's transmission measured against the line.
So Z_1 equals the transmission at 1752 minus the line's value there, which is -37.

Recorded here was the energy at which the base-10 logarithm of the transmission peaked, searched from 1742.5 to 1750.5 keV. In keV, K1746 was 1743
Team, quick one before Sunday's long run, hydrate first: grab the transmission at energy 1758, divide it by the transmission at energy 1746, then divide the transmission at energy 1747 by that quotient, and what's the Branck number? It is 17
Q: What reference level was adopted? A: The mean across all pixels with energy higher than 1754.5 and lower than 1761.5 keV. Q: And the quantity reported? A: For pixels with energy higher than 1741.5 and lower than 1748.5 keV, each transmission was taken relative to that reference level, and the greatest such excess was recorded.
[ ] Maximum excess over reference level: -57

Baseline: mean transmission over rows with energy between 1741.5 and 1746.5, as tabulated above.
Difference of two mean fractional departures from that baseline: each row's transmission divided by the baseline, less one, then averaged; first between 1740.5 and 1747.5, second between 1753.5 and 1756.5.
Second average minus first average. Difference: 0.9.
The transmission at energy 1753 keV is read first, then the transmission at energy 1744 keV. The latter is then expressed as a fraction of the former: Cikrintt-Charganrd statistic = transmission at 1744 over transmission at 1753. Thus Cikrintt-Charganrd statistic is 0.69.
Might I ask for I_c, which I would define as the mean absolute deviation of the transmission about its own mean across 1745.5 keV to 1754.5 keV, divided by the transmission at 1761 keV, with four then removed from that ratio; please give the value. -3.90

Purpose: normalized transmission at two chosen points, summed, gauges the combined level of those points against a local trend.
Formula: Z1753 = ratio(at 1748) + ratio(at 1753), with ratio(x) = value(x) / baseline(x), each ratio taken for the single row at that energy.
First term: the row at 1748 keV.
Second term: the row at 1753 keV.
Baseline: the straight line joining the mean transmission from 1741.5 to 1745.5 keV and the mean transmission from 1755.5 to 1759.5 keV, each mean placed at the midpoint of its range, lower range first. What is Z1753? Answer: 1.37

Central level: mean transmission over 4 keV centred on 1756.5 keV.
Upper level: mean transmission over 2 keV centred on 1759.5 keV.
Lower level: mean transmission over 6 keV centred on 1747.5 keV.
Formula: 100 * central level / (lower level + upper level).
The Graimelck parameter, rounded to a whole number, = 66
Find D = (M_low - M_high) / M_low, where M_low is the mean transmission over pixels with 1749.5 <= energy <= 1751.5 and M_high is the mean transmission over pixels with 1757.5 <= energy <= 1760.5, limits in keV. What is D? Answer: -1.32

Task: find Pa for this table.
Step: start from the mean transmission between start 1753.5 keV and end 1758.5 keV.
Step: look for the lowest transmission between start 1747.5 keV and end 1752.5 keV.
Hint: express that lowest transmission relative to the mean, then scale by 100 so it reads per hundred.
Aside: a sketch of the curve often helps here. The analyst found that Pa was 42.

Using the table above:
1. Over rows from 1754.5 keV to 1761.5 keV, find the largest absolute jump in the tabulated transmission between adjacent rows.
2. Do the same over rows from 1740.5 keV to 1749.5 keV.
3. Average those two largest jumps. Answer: 9.2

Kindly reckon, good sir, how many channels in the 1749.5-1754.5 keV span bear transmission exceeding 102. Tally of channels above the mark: 0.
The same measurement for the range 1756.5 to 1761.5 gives 5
